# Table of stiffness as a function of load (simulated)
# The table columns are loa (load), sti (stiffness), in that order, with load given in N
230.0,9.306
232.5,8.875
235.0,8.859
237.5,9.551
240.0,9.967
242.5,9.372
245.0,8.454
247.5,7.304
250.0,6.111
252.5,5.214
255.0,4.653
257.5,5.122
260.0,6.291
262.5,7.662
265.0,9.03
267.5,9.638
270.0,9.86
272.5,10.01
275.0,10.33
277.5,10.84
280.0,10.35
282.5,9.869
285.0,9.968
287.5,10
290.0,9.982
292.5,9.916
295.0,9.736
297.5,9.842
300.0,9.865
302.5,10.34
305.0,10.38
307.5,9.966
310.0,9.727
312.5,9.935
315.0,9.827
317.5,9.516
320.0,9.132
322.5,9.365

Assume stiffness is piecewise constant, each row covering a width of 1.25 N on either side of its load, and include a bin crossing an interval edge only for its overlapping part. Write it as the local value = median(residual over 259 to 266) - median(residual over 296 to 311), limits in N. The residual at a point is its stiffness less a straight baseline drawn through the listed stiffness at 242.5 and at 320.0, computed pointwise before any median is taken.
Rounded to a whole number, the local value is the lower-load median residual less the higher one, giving -2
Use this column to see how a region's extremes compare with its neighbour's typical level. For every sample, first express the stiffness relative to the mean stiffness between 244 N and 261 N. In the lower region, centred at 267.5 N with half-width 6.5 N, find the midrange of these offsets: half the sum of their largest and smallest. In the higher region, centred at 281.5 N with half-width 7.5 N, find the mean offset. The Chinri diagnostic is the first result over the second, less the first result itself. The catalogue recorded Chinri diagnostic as -2.0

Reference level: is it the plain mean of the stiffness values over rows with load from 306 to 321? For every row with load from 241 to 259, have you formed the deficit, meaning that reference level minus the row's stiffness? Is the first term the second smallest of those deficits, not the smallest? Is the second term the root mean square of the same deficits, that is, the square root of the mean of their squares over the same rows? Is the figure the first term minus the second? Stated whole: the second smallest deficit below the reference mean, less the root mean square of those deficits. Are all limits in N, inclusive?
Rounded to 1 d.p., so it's -2.3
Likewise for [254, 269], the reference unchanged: -2.6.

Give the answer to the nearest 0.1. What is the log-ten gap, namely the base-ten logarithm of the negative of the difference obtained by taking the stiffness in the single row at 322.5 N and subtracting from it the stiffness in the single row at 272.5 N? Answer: -0.2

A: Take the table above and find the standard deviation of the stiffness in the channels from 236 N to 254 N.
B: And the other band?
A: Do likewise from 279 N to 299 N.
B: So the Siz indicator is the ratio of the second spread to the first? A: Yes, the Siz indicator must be 0.10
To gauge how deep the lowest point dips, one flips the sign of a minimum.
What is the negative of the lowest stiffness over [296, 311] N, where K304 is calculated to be -9.7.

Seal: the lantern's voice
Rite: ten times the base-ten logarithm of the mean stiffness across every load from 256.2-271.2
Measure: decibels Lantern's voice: 8.99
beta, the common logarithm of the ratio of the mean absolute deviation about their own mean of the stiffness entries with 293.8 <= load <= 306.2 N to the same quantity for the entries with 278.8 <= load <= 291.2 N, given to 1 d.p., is 0.3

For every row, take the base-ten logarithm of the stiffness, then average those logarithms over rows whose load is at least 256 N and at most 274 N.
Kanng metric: 0.90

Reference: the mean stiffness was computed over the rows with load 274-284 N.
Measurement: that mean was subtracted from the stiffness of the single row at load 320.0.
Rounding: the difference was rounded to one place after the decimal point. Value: -1.2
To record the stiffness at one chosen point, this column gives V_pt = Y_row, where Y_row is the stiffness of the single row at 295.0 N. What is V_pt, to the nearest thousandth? 9.736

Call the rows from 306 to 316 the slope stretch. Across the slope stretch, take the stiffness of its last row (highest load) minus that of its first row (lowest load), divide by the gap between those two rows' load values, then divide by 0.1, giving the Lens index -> -0.2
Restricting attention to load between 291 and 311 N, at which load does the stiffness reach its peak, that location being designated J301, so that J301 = 305.0 N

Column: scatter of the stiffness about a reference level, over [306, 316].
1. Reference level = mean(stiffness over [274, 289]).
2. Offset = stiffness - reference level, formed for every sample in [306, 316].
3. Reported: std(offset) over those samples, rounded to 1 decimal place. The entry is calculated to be 0.1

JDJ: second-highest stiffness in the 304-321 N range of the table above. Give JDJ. 9.966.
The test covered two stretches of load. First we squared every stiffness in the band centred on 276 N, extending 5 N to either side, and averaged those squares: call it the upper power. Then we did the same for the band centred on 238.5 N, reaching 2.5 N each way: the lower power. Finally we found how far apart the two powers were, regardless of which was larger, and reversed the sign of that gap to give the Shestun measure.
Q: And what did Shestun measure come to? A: -13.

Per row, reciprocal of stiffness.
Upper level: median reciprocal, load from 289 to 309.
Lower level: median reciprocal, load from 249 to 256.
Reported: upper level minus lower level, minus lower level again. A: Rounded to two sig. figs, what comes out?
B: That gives -0.28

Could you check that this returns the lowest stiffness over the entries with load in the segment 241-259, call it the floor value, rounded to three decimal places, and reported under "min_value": 4.653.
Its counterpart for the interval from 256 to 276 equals 5.122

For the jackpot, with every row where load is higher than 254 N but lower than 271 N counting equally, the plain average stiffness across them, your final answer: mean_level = 7.5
